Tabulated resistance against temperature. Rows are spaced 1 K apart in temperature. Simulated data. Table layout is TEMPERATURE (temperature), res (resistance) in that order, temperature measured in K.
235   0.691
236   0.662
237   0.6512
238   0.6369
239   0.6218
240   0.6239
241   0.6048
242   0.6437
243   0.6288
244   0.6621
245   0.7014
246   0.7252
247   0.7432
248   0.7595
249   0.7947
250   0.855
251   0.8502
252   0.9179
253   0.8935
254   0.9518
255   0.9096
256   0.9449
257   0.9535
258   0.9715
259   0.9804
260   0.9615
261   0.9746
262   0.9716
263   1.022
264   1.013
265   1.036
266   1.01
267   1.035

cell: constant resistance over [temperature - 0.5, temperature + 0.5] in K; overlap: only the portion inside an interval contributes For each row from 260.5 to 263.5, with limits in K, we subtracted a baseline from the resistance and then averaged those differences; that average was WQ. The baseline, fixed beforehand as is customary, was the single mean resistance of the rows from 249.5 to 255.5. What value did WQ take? 0.1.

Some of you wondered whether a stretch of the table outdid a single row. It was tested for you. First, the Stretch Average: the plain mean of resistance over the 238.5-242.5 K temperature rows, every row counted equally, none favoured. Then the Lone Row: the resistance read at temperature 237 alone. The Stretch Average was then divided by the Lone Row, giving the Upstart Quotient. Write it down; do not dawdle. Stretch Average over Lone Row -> 0.96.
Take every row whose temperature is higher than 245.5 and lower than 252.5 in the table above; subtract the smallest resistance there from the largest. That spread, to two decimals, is 0.19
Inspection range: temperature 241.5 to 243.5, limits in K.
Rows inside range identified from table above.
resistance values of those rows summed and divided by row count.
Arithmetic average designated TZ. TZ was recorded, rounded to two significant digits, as 0.64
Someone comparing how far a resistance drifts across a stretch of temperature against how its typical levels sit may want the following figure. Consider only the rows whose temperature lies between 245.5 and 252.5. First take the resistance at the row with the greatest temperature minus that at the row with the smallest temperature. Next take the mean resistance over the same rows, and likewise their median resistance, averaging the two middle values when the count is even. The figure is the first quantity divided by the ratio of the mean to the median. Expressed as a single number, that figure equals 0.19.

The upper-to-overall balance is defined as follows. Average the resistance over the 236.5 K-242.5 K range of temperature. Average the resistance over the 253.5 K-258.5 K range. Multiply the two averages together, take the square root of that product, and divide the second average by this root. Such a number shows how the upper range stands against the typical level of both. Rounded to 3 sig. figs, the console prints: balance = 1.23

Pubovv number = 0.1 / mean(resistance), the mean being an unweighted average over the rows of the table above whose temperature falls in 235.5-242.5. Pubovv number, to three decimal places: 0.158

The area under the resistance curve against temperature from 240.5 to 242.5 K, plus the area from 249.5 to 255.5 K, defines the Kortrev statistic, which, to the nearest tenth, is 6.6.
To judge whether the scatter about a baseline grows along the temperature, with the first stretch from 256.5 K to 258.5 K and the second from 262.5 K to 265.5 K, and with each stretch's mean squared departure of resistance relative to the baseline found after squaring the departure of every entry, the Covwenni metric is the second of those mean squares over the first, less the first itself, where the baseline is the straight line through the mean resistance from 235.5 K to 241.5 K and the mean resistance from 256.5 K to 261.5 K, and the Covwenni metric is 2.3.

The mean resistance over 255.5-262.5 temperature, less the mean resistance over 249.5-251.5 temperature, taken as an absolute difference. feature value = 0.11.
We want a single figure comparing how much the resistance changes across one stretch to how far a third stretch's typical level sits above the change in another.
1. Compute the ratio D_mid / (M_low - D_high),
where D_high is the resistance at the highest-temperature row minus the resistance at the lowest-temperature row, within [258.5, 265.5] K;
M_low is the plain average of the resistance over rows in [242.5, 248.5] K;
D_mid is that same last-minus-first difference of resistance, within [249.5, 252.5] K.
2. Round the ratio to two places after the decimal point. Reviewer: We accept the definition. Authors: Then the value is 0.10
